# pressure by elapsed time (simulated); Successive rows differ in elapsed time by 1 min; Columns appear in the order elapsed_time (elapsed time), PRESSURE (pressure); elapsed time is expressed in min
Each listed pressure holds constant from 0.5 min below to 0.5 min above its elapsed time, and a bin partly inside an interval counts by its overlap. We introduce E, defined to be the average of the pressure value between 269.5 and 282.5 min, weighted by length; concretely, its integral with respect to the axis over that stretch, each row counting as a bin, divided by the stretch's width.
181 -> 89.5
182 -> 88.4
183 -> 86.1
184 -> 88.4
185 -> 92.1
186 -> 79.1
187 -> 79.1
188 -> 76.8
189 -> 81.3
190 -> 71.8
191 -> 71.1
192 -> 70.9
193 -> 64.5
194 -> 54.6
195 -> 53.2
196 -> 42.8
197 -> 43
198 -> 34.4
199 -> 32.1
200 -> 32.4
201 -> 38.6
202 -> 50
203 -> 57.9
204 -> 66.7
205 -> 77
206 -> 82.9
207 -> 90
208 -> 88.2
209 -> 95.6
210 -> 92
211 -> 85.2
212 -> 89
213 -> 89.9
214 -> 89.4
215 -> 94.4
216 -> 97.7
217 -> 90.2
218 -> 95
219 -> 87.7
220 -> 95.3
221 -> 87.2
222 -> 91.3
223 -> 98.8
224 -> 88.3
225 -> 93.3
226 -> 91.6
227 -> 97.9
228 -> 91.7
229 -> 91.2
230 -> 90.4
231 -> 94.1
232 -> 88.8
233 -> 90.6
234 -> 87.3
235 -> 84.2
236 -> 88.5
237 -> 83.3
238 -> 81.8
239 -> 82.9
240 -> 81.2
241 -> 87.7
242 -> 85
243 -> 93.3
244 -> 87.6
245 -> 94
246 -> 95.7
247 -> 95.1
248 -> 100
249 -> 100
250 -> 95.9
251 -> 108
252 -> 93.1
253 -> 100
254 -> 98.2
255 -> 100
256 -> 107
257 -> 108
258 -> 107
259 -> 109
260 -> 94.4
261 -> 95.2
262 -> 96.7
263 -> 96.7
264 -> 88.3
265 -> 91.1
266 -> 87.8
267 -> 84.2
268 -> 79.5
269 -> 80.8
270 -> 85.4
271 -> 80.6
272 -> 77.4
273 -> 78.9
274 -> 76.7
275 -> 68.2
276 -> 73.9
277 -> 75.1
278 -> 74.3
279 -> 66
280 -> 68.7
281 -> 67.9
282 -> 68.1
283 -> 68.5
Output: 74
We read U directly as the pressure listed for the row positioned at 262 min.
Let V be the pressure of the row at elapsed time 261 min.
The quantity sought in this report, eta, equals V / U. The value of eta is 0.98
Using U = 96.7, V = 95.2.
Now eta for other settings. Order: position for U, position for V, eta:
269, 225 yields 1.15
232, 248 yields 1.13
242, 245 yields 1.11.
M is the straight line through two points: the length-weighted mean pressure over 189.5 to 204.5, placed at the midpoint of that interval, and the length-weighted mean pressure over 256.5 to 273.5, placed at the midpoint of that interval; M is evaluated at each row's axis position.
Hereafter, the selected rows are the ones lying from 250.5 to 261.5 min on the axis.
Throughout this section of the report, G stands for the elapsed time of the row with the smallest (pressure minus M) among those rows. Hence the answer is 260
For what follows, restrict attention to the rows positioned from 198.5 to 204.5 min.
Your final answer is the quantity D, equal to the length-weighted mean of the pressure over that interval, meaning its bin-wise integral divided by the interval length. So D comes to 46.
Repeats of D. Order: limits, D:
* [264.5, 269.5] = 85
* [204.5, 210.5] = 88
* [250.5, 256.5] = 101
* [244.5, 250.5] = 97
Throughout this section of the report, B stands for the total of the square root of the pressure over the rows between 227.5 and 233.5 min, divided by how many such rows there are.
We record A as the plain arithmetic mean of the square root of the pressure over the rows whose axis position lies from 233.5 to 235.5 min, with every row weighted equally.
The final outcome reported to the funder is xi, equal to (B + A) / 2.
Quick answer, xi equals 9.4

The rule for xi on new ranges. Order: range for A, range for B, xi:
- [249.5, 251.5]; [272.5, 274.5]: 9.5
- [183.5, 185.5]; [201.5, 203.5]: 8.4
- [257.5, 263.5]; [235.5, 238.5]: 9.6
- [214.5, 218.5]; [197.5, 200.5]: 7.7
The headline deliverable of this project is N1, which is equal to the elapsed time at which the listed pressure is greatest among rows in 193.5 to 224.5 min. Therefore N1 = 223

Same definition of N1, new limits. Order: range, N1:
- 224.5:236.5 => 227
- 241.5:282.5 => 259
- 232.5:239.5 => 233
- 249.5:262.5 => 259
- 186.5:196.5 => 189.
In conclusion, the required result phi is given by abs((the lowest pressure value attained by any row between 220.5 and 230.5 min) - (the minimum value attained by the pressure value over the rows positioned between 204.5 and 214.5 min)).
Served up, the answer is 10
